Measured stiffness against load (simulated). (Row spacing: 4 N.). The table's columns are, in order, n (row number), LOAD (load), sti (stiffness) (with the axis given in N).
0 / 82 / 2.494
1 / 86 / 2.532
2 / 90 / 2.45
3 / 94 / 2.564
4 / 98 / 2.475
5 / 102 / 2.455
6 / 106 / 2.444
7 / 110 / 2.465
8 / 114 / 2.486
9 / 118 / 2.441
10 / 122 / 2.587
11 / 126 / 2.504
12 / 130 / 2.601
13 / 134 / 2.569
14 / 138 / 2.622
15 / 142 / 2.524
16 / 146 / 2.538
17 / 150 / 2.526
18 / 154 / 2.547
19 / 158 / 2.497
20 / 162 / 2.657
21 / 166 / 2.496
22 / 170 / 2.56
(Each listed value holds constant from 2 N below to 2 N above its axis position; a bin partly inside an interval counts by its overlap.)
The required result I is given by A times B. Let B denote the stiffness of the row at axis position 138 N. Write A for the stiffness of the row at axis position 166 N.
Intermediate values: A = 2.496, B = 2.622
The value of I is 6.54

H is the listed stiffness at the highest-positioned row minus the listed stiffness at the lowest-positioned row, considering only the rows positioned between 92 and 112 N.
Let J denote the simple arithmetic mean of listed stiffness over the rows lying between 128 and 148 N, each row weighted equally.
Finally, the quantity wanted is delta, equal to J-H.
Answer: 2.67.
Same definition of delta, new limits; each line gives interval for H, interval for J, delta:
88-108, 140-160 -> 2.53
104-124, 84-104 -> 2.35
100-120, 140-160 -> 2.54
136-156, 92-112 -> 2.56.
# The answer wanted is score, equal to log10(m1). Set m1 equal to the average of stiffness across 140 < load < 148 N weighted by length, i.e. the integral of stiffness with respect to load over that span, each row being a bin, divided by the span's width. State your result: 0.403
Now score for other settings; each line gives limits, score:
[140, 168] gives 0.405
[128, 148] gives 0.410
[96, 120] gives 0.391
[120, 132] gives 0.409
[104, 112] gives 0.390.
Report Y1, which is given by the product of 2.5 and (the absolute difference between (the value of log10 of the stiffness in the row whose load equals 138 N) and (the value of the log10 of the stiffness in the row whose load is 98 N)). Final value 0.063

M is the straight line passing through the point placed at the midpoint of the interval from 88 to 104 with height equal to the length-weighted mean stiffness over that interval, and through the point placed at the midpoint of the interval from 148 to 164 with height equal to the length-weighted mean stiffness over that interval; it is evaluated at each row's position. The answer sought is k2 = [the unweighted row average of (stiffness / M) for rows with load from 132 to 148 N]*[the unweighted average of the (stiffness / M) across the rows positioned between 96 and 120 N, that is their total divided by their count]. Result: 0.99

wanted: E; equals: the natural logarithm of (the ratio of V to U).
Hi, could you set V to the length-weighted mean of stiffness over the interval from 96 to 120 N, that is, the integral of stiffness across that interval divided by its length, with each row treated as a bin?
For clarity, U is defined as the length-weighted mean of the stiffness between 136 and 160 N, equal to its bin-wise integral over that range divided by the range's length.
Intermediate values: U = 2.54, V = 2.46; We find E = -0.03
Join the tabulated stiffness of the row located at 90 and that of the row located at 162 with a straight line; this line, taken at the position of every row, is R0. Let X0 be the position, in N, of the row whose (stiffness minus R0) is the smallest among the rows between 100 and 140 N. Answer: 118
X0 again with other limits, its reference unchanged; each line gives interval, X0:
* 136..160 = 158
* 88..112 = 106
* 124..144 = 142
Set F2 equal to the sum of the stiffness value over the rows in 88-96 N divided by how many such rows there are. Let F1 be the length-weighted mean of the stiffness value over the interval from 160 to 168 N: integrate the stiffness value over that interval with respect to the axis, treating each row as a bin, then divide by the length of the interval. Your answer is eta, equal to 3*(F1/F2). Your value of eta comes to 3.08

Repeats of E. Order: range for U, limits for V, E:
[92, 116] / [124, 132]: 0.03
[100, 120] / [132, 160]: 0.04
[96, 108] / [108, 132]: 0.02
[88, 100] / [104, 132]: 0.00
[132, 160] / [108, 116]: -0.03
